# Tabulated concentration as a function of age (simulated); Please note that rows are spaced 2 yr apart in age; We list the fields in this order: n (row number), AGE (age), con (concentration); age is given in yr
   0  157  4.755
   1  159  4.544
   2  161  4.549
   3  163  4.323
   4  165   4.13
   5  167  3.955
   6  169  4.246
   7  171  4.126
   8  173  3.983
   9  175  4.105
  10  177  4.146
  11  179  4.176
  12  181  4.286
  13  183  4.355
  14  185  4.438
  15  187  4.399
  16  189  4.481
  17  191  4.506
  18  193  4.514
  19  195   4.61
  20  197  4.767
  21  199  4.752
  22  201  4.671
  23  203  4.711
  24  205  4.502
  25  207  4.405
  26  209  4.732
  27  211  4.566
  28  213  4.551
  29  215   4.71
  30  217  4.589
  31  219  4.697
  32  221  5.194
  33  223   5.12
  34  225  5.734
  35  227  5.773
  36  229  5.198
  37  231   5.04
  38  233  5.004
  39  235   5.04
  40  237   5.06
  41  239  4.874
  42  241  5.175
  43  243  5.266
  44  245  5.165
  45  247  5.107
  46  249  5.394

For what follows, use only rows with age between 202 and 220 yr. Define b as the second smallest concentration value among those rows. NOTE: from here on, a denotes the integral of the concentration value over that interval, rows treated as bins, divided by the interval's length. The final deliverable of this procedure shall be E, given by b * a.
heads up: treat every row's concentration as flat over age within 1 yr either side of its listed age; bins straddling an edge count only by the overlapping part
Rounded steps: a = 4.6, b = 4.502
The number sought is 21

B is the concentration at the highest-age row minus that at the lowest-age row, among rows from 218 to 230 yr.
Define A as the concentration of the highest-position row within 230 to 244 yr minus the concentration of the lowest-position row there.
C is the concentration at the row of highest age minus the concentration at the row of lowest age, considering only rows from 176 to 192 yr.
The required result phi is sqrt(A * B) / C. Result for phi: 0.9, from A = 0.23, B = 0.5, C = 0.4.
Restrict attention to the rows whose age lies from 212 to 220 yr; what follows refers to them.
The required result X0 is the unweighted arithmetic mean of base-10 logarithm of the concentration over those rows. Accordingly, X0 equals 0.67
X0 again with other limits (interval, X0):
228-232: 0.71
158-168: 0.63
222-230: 0.74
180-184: 0.64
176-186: 0.63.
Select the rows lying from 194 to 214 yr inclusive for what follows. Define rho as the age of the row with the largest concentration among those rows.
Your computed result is 197 yr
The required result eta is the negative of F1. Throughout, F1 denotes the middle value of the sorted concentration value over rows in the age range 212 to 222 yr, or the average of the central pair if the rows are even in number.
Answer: -4.70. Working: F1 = 4.7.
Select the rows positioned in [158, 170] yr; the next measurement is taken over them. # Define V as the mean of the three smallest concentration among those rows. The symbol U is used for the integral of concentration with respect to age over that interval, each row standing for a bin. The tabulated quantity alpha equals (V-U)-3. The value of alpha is -50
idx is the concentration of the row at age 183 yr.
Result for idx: 4.355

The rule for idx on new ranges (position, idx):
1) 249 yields 5.394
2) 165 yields 4.13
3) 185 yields 4.438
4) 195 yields 4.61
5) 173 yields 3.983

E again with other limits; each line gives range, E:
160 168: 18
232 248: 25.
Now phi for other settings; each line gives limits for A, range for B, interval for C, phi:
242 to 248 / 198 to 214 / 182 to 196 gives 0.7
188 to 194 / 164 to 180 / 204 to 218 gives 0.4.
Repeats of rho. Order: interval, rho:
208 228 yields 227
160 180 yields 161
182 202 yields 197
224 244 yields 227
